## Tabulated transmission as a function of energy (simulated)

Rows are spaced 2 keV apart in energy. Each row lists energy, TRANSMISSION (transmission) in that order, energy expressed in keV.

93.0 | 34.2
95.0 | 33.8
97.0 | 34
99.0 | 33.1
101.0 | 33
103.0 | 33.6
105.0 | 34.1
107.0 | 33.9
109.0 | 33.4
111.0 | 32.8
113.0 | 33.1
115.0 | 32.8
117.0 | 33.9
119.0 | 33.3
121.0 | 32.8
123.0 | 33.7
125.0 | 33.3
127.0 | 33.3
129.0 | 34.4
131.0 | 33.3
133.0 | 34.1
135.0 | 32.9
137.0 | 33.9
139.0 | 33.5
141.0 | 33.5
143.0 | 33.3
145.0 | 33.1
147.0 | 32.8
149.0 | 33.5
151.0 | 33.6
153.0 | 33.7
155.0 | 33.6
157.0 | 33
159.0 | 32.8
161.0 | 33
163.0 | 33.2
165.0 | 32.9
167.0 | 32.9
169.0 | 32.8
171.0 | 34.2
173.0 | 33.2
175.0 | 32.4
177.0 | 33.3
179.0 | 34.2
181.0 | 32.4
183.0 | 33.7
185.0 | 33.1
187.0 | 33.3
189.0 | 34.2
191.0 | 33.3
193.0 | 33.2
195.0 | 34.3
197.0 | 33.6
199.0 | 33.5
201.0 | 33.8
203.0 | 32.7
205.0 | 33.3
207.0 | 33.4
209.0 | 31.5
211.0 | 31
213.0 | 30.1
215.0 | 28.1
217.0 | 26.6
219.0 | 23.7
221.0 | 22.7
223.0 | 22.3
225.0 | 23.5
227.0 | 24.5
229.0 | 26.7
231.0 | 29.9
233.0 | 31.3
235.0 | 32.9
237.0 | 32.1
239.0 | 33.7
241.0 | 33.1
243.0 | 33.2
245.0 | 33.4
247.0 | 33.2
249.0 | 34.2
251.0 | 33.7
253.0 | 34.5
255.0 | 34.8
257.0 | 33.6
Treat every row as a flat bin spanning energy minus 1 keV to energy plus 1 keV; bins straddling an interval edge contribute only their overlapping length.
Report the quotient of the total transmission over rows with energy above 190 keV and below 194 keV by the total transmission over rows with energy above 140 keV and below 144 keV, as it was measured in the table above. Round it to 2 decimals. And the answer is 1.00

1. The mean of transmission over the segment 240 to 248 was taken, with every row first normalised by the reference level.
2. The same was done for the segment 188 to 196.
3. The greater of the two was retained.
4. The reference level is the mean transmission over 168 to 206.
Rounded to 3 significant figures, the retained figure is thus 1.01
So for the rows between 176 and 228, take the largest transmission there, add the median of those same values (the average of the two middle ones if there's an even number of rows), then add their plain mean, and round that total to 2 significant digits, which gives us 98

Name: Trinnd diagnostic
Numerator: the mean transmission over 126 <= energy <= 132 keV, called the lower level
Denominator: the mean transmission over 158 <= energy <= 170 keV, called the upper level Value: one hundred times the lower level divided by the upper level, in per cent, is 102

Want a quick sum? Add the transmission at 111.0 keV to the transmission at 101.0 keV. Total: 65.8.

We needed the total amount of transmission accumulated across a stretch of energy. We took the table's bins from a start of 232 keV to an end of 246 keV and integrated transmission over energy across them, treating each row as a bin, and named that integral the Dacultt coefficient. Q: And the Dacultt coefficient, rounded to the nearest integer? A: 459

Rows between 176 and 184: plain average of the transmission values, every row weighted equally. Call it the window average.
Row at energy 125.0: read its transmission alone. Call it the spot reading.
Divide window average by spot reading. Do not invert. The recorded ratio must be 1.00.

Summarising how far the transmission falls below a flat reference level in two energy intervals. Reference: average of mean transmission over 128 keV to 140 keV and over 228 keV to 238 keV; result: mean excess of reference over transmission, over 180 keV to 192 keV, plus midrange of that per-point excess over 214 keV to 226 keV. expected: 5.73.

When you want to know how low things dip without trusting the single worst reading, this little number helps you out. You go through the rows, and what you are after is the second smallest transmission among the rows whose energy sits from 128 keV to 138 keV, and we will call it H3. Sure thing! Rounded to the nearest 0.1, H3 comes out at 33.3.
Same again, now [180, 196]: 33.1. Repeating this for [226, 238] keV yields 26.7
